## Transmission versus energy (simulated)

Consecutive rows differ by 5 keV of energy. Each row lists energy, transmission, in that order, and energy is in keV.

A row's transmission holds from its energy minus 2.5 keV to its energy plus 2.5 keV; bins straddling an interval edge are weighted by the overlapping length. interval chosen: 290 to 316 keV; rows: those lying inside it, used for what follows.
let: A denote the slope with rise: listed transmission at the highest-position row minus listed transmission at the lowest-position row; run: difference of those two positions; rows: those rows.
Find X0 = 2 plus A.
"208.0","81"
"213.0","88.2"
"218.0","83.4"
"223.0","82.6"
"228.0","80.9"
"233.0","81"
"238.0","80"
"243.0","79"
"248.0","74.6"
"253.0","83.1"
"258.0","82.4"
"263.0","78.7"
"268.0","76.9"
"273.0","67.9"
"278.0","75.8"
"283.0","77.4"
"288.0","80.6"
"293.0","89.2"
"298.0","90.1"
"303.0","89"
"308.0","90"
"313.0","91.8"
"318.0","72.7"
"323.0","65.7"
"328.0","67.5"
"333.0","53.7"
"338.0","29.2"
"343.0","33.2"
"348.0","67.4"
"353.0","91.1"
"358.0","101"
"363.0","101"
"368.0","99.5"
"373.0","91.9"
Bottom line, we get 2.13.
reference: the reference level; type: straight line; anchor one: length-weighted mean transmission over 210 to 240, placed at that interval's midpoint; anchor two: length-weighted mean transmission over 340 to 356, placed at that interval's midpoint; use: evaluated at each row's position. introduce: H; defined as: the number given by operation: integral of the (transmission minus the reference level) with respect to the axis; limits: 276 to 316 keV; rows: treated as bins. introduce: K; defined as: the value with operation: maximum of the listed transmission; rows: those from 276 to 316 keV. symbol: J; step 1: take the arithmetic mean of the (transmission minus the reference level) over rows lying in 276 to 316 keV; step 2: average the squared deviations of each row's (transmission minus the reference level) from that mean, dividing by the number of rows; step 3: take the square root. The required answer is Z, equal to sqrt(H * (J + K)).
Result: 232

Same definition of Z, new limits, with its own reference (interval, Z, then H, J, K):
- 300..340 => 104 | 99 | 18.4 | 91.8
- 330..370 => 204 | 318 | 30.0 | 101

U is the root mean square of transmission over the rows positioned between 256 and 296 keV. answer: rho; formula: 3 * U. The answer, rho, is 236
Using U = 79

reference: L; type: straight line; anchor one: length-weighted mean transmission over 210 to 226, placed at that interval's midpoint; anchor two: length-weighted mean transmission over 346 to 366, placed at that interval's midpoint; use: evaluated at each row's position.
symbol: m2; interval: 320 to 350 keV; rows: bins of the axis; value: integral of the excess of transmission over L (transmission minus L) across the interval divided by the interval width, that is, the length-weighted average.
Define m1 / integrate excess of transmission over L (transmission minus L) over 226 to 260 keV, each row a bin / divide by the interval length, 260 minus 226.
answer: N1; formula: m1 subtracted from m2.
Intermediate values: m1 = -6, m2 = -37.1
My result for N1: -32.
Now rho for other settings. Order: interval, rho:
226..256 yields 239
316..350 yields 174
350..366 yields 293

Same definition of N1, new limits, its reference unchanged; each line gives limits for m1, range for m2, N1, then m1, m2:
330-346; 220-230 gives 47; -50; -2.9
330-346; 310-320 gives 44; -50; -5.9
